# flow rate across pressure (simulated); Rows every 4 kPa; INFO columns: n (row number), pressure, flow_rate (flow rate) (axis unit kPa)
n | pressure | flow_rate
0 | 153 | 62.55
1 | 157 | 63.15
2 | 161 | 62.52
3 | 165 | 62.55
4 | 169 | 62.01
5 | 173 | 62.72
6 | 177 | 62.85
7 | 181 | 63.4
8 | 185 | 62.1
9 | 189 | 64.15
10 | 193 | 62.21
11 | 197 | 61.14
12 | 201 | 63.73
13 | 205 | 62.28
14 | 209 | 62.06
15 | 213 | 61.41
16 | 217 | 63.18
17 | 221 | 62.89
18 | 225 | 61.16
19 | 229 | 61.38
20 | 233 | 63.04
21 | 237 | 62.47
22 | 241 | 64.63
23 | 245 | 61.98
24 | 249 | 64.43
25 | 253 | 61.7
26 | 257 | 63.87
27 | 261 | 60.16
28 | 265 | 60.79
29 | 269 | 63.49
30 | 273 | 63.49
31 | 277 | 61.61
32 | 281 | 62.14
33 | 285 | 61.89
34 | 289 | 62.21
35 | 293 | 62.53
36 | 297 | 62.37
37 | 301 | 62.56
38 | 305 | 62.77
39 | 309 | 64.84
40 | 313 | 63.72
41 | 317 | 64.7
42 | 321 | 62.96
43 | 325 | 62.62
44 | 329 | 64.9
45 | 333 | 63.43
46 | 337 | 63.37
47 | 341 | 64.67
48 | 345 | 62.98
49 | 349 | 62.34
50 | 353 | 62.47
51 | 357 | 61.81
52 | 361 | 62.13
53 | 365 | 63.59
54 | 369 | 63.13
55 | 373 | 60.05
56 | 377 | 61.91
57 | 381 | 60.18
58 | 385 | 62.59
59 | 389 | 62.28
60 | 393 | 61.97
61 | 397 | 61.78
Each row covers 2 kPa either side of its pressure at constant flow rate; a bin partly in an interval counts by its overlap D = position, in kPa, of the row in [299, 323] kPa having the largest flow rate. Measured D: 309 kPa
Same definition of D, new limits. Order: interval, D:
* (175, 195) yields 189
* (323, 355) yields 329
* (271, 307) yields 273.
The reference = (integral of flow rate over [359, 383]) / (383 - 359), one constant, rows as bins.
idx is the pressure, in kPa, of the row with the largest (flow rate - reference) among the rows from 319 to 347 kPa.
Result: 329 kPa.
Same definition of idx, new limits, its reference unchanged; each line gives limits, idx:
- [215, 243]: 241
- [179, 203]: 189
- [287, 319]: 309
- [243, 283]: 249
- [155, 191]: 189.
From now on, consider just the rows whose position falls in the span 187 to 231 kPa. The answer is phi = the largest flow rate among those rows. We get 64.15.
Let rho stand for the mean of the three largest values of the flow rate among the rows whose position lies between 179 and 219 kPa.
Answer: 63.8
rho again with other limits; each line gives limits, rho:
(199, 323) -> 64.7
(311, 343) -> 64.8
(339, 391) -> 63.8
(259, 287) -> 63.0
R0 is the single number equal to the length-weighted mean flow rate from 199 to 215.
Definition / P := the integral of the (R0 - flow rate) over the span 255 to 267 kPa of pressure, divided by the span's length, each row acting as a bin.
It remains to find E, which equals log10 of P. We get -0.12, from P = 0.76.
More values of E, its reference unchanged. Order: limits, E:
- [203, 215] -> -0.34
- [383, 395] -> -1.05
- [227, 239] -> -1.13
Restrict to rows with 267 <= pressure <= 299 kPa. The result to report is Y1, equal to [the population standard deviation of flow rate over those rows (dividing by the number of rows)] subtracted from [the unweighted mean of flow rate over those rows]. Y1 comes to 61.8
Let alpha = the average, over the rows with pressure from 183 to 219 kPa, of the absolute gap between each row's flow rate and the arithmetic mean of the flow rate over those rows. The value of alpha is 0.81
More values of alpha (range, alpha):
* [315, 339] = 0.76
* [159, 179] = 0.21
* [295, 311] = 0.85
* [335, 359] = 0.73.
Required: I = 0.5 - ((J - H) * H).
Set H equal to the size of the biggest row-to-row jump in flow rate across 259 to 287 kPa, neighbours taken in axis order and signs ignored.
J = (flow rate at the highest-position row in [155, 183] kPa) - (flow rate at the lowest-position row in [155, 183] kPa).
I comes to 7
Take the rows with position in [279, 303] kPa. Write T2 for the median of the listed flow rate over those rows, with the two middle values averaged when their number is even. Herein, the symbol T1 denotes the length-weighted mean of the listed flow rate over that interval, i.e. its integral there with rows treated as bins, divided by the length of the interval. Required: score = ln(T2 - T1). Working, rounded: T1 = 62.3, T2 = 62.3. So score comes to -5.0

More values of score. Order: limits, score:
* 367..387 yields -1.1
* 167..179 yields -1.6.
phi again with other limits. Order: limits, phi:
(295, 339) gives 64.9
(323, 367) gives 64.9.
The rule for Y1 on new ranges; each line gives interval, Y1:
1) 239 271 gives 61.0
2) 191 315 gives 61.4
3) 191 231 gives 61.3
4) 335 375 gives 61.5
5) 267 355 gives 62.1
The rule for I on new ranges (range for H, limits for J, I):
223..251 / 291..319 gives 2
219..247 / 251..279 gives 8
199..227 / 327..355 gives 8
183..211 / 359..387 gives 6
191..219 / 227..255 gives 6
